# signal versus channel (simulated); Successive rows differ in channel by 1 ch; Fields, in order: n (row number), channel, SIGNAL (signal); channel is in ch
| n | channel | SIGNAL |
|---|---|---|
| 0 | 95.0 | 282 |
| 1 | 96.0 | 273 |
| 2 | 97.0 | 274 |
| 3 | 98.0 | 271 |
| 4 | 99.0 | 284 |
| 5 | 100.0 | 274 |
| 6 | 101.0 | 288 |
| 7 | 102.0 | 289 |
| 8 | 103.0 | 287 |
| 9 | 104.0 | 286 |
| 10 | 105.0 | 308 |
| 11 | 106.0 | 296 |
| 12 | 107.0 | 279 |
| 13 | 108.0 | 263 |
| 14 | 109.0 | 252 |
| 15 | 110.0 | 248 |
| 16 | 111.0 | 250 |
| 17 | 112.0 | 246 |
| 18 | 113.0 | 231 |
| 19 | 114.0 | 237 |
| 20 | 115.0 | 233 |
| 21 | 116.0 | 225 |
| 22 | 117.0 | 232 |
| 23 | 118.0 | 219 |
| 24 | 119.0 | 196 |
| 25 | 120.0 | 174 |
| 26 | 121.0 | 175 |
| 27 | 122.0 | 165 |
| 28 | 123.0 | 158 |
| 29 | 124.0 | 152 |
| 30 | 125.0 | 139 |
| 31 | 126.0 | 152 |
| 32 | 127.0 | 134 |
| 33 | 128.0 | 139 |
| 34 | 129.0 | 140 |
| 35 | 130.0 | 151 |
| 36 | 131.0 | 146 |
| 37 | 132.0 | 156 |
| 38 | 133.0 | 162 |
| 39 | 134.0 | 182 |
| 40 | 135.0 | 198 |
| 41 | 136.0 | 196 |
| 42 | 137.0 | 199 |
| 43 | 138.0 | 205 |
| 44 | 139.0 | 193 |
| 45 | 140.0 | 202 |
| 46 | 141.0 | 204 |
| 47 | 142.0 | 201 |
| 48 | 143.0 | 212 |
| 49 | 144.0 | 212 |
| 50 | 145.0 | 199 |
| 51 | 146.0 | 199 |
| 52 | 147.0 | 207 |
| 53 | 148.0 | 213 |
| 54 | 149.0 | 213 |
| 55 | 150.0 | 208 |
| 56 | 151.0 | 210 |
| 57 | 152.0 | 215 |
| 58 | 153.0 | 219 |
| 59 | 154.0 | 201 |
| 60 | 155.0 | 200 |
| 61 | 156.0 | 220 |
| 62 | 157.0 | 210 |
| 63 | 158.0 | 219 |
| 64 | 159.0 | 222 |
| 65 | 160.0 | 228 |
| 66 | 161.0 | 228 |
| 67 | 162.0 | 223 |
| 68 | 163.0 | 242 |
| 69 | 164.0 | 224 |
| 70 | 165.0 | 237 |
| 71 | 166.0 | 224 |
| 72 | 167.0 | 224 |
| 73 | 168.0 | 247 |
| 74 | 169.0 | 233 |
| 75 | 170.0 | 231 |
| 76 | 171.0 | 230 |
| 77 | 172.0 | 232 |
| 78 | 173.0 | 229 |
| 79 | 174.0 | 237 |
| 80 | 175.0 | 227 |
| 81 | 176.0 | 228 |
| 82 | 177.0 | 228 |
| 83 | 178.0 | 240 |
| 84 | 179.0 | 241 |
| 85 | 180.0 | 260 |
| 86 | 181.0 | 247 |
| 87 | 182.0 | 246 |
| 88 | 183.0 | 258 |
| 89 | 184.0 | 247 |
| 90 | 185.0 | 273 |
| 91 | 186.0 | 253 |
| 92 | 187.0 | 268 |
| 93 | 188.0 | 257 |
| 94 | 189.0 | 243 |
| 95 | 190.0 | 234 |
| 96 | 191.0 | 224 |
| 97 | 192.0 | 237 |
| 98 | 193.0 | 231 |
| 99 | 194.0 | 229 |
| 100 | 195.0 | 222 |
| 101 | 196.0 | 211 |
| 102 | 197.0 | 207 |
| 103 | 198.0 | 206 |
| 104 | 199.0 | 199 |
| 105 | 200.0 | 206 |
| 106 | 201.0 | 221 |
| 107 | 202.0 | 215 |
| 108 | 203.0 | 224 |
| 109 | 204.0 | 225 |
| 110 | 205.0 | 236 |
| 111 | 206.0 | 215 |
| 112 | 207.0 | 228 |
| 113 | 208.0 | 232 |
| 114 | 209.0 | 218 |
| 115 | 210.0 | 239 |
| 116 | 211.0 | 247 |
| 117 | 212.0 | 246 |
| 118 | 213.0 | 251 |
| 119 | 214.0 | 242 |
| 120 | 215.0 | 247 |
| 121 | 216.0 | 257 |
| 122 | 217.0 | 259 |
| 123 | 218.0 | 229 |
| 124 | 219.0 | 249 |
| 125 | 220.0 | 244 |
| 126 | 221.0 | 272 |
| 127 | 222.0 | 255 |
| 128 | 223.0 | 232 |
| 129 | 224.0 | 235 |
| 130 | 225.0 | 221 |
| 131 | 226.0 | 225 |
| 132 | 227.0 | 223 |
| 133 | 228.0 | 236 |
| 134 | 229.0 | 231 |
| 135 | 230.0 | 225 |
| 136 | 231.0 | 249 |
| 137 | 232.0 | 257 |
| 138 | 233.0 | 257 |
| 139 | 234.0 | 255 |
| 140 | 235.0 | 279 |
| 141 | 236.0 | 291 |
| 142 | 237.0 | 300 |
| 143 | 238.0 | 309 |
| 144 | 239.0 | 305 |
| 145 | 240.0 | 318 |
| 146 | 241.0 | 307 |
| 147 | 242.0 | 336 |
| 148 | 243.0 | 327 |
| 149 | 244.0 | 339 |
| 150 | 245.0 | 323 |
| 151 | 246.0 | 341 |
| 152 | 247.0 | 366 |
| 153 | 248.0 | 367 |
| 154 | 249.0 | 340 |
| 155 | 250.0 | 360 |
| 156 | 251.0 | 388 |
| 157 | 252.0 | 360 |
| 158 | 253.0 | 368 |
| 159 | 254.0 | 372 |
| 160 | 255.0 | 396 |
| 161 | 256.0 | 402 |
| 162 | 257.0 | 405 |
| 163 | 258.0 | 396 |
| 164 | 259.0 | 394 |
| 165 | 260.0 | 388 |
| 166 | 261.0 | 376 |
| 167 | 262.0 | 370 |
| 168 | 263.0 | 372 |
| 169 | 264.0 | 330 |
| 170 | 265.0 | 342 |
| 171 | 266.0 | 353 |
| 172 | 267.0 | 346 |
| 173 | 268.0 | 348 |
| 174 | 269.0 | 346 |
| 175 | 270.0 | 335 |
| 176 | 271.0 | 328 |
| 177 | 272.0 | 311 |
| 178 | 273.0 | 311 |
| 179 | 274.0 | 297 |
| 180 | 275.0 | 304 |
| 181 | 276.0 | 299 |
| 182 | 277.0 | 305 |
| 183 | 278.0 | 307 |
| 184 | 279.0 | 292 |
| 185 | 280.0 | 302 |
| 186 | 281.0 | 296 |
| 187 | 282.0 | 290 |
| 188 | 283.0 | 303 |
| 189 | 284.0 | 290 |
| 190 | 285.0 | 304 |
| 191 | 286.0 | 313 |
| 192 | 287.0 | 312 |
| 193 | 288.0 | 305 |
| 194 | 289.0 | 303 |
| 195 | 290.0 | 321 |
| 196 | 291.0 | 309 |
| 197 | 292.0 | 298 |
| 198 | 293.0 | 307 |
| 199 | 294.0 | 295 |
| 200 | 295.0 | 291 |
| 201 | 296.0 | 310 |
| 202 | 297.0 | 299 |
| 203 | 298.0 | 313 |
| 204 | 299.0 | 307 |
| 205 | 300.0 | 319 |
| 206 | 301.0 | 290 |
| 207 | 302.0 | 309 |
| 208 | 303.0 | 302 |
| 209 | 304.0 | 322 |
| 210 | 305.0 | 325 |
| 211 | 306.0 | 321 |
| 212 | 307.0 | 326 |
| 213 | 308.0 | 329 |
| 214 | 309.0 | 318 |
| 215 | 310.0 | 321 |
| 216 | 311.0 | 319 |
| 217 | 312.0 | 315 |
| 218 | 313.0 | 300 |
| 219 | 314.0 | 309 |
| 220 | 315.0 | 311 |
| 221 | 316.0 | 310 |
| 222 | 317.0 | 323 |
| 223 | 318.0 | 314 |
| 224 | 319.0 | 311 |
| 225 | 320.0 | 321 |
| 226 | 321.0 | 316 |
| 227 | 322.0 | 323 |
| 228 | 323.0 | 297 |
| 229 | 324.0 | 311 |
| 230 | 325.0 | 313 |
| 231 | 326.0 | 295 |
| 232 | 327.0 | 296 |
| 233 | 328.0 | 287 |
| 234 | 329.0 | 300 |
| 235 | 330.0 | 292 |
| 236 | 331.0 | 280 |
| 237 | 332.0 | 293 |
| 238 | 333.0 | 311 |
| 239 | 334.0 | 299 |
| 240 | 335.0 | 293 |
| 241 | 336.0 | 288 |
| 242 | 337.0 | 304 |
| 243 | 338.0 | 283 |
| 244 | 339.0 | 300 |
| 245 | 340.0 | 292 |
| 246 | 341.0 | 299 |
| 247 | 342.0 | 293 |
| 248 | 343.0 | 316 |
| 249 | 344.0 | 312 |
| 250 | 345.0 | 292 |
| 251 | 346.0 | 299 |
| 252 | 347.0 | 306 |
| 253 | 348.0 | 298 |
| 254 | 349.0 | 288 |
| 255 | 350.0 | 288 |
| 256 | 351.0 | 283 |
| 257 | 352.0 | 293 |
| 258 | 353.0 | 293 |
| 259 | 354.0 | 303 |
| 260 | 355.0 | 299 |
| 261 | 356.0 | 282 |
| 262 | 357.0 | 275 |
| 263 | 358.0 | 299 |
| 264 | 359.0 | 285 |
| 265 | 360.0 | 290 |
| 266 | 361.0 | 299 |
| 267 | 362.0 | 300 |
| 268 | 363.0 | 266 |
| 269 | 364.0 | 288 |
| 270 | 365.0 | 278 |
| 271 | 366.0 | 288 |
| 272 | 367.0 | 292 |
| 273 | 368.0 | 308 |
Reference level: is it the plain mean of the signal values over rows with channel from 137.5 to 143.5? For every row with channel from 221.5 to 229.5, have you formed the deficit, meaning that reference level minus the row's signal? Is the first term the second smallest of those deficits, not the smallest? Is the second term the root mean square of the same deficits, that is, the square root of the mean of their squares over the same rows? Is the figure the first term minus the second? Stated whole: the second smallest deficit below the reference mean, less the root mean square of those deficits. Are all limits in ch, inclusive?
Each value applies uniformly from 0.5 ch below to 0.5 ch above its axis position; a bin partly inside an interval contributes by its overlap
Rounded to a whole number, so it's -64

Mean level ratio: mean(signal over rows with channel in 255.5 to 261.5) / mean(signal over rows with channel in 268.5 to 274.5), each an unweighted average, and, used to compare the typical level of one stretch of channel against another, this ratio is 1.22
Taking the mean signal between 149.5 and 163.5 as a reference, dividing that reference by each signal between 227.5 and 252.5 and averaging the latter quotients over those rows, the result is 0.73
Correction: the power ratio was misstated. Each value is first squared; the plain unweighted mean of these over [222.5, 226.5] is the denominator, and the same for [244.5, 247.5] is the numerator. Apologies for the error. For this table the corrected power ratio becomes 2.3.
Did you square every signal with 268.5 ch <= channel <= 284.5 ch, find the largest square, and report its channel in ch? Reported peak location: 269.0 ch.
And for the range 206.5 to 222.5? 221.0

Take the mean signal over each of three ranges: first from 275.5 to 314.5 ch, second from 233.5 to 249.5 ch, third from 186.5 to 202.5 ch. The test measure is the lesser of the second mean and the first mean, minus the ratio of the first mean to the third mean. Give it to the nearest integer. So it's 306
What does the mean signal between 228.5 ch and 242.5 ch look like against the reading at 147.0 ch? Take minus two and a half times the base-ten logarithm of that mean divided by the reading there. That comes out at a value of -0.33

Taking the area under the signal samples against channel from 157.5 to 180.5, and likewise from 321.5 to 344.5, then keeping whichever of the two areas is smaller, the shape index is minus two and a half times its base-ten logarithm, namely -9.32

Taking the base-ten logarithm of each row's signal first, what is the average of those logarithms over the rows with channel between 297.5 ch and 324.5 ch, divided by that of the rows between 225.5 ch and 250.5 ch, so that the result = 1.01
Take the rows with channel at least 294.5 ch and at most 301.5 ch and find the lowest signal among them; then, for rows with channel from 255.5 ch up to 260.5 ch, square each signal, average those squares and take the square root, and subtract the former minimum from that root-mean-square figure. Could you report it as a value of 107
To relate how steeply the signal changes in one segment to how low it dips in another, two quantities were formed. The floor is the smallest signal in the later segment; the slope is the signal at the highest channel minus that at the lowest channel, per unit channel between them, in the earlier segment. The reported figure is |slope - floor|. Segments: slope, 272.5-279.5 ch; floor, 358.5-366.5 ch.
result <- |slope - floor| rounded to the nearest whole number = 269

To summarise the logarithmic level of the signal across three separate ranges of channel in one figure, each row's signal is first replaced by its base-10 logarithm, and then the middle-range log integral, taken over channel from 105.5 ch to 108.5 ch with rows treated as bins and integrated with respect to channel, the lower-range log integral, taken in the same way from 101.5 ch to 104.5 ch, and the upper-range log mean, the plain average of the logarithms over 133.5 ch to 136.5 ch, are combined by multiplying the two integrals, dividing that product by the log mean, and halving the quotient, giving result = 11.9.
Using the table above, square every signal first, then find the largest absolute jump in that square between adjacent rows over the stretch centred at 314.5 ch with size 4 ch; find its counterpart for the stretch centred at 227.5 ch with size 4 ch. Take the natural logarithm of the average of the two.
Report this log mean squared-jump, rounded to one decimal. 8.7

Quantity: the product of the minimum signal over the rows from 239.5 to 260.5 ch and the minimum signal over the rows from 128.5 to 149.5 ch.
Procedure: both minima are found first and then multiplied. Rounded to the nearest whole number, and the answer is 42980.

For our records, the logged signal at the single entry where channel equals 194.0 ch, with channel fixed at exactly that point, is 229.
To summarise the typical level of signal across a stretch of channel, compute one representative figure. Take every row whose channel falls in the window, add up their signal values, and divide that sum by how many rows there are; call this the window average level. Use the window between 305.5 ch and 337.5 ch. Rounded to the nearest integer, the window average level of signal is 308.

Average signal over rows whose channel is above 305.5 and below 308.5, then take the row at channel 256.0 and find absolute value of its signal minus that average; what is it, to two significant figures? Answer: 77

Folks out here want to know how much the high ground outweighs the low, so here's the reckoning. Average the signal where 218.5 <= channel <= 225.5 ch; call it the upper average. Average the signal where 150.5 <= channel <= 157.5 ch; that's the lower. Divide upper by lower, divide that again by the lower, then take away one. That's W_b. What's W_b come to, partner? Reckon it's -0.995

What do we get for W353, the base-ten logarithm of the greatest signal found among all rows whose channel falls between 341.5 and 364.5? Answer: 2.50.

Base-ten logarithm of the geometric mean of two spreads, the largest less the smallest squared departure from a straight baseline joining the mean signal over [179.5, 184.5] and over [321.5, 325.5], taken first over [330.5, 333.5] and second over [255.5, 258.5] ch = 3.20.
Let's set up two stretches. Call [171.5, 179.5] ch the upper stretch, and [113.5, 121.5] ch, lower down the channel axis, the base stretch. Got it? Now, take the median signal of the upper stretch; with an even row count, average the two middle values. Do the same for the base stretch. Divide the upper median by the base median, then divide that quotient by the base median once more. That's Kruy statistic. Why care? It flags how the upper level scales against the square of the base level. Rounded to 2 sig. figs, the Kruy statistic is 0.0047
